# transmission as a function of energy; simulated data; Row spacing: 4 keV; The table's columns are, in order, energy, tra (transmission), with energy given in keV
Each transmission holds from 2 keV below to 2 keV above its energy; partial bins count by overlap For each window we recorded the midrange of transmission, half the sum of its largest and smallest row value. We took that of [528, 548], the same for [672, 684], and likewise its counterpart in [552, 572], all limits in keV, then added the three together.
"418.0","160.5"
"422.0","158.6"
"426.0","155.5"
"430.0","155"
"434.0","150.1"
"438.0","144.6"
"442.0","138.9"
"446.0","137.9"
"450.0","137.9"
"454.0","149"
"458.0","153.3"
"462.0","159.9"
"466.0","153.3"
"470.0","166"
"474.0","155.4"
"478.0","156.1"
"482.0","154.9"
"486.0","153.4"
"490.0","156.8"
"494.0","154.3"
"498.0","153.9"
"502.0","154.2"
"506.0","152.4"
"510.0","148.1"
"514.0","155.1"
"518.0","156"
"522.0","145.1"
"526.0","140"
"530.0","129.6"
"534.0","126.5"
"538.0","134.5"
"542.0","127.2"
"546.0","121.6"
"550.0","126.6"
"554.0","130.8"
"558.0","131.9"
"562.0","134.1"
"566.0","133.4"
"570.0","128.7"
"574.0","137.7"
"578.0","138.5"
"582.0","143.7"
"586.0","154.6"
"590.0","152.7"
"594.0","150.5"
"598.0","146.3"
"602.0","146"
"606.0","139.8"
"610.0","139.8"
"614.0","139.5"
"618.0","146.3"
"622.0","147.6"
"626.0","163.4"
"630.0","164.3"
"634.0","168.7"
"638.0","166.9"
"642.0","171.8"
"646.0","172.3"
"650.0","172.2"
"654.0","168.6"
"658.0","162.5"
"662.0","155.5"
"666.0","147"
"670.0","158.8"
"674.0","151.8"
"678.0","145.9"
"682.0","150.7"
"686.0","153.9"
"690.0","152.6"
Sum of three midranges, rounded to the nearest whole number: 408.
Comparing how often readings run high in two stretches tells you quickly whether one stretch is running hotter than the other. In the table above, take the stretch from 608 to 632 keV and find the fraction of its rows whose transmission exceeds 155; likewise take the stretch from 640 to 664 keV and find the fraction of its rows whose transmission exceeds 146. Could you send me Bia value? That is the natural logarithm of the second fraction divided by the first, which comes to 1.1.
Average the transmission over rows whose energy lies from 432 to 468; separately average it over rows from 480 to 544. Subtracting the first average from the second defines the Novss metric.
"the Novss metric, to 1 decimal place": -0.8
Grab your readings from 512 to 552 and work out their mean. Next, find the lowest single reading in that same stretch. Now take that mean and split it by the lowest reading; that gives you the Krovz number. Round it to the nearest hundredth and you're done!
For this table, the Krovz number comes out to 1.12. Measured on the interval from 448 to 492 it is 1.12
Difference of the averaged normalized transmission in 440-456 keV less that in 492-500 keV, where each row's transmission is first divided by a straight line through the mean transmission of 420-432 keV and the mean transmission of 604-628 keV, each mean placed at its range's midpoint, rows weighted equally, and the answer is -0.10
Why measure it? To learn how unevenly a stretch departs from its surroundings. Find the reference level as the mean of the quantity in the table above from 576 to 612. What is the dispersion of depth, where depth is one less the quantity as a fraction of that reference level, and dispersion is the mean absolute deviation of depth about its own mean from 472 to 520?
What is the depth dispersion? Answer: 0.01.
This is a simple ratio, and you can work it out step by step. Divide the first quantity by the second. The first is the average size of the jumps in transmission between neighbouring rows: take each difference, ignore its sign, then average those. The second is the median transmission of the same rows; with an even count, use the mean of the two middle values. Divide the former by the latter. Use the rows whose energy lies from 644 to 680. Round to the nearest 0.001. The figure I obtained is 0.039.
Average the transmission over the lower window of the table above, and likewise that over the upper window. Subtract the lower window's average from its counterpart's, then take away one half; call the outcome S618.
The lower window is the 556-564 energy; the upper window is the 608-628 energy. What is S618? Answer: 14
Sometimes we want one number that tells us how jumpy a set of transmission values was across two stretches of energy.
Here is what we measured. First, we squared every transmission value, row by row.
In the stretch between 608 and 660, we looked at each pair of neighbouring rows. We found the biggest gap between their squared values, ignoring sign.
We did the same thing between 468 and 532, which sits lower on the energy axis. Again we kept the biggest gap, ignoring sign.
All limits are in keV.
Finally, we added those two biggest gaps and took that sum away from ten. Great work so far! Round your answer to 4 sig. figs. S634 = -8311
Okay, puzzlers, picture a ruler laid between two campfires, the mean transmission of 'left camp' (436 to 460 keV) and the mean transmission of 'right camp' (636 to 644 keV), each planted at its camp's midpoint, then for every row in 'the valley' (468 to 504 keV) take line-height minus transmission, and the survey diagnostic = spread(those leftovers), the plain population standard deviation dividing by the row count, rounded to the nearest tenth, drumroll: 4.6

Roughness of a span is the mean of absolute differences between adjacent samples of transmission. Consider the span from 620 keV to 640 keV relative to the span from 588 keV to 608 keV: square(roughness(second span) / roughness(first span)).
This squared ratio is 3.2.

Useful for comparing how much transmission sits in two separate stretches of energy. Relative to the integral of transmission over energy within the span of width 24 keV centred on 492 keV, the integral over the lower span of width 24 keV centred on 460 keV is 0.99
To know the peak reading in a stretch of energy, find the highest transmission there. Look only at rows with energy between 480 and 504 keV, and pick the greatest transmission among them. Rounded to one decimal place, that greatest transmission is 156.8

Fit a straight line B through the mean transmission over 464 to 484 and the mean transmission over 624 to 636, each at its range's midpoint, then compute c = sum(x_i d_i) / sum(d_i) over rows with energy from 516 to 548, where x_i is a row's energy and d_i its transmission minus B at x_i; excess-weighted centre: 535.7 keV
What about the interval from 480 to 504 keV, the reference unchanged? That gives 493.1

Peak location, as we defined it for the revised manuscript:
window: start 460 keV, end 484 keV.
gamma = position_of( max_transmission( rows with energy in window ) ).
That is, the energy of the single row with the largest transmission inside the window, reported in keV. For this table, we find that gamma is 470.0 keV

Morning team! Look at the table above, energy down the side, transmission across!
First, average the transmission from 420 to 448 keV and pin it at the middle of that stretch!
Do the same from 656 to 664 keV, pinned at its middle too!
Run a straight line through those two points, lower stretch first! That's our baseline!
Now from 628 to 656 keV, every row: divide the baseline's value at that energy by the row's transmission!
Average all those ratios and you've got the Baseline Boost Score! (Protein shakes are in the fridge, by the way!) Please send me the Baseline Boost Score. 0.93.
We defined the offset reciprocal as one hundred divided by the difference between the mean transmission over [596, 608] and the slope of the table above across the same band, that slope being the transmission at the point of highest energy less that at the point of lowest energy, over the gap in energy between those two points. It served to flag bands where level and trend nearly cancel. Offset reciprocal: 0.690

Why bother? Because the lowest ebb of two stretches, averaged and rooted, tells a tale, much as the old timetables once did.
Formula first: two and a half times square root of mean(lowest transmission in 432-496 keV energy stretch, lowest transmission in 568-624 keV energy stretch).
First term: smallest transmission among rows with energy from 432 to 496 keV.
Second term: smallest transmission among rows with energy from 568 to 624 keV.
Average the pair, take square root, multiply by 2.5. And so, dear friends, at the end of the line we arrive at 28.9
